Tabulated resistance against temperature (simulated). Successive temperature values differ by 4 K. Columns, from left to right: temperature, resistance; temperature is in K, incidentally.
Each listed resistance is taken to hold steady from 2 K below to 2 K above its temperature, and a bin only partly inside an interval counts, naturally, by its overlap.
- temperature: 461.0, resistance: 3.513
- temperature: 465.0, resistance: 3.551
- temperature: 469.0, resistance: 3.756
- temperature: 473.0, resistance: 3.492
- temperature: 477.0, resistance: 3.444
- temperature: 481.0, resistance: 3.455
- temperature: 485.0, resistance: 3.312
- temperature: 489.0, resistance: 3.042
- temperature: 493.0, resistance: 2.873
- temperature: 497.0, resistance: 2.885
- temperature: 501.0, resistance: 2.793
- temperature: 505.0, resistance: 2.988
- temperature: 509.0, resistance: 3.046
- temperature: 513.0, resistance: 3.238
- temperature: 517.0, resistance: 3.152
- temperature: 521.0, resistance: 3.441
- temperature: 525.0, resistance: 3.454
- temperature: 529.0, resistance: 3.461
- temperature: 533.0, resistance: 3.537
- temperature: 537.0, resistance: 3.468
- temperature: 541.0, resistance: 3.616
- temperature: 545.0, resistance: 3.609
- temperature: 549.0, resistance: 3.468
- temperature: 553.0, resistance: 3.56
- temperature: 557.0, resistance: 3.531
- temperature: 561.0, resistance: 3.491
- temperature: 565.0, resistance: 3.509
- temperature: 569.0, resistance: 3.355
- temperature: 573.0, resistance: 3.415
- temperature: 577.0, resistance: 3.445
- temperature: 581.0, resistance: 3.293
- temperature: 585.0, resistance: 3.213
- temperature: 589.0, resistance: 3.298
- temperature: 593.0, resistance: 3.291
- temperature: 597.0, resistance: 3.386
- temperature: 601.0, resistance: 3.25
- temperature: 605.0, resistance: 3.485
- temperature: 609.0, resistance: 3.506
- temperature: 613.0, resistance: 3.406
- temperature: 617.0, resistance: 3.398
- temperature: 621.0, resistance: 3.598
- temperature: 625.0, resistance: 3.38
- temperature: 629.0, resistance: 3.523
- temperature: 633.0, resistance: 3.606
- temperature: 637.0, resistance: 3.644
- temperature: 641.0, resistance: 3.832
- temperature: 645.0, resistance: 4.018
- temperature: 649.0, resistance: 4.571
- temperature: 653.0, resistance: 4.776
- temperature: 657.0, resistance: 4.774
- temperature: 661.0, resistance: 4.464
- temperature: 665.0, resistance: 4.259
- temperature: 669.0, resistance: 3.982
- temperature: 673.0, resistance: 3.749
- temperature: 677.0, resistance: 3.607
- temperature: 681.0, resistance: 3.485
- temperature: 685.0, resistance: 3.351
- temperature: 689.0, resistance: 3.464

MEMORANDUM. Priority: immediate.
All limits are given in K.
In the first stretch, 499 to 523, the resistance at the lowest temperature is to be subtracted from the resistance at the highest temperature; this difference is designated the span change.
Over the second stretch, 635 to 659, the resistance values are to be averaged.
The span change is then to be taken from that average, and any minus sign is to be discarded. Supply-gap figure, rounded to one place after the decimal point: 3.6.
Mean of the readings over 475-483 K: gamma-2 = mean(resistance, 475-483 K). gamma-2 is 3.45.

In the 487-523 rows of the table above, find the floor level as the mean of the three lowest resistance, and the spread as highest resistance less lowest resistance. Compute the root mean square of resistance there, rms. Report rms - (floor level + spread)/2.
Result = 1.31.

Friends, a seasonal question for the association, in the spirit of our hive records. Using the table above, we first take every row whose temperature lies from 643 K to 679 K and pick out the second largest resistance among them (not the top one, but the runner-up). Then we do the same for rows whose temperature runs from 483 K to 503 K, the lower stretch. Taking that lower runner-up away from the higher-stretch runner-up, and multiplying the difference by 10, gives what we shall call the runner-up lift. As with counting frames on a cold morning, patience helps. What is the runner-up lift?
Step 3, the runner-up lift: 17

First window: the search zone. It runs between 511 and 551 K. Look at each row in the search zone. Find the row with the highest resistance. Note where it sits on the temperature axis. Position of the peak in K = 541.0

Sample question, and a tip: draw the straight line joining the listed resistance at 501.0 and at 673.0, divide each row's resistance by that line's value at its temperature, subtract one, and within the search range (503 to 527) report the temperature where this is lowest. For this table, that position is 505.0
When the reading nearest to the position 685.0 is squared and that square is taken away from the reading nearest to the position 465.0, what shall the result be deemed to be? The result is -7.7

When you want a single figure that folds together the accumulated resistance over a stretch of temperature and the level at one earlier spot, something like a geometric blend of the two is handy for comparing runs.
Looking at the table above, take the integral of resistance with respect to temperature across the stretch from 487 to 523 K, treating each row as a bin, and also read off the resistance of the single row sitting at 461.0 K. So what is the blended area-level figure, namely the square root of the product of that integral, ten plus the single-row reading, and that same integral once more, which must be 404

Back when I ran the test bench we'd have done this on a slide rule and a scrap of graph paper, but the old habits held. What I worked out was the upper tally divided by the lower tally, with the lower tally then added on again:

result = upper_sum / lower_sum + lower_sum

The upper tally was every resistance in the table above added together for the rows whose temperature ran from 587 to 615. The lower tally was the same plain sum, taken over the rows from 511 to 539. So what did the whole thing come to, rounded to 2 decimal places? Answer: 24.75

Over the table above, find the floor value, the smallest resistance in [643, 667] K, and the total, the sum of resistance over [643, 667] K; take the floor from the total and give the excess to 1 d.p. 22.8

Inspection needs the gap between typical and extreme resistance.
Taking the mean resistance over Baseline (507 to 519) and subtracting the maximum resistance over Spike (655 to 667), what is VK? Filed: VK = -1.63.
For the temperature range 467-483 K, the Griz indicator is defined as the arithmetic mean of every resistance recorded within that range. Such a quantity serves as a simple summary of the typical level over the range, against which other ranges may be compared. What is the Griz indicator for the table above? 3.5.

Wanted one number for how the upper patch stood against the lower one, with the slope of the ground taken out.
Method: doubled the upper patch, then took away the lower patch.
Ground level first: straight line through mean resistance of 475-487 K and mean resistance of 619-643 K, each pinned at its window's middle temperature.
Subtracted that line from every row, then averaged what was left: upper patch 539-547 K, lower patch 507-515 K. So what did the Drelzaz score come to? 0.6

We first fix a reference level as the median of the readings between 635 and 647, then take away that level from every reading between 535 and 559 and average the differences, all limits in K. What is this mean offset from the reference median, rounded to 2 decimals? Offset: -0.29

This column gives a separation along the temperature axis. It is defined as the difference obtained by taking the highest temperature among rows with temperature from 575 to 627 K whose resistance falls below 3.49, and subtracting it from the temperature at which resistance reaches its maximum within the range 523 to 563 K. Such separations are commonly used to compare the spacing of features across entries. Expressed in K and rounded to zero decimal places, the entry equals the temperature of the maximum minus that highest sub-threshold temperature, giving -84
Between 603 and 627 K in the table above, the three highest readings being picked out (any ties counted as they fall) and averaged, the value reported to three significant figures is 3.53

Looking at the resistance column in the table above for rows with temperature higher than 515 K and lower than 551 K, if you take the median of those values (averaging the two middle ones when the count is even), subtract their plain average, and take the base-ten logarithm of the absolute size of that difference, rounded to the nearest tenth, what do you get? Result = -3.2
